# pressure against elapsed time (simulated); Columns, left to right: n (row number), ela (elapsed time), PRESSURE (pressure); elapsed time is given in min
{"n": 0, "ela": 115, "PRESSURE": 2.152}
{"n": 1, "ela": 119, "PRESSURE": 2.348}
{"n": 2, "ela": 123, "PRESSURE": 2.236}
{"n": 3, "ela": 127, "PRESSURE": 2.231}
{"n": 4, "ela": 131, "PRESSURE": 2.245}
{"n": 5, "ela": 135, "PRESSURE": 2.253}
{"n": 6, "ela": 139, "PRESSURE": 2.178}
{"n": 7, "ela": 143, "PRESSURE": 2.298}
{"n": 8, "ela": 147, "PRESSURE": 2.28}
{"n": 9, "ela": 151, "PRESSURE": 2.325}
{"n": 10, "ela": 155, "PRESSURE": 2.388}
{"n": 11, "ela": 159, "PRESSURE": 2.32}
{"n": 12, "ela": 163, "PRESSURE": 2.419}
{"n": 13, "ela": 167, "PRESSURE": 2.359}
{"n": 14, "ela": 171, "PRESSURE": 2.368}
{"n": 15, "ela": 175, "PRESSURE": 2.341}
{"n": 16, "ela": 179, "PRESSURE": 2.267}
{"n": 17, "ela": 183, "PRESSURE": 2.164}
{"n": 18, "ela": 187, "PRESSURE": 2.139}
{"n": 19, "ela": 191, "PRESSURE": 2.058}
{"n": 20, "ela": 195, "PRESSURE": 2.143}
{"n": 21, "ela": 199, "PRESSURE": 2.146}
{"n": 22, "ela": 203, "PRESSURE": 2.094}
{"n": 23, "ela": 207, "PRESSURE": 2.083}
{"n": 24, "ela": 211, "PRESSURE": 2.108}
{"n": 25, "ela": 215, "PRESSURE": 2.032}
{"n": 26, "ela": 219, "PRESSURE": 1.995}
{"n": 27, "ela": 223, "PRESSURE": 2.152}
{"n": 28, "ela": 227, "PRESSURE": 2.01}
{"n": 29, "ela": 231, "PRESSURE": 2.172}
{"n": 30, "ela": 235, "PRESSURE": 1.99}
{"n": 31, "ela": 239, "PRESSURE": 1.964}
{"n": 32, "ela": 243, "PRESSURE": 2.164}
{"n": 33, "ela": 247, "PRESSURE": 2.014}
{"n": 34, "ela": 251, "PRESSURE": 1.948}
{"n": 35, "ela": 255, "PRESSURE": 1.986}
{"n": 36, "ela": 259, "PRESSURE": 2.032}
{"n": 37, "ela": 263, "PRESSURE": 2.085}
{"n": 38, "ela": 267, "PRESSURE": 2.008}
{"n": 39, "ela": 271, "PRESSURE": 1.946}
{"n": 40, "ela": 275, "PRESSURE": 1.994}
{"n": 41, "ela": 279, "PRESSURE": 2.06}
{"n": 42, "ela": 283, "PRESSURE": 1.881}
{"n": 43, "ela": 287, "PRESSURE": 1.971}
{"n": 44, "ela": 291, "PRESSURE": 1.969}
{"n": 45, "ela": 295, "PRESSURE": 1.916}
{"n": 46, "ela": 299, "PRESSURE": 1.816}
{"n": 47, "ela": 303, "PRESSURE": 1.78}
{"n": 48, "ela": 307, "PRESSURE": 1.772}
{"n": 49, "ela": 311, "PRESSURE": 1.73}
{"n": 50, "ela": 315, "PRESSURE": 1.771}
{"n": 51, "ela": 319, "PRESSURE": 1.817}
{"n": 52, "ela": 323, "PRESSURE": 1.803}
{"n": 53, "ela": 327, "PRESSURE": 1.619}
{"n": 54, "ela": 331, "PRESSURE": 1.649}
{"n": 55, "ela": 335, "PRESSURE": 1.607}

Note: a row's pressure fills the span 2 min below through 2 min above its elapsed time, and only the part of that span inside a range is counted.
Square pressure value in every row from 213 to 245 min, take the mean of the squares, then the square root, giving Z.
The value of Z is 2.06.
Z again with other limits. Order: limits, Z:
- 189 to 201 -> 2.12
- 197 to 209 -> 2.11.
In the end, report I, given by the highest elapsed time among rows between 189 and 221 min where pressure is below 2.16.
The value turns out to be 219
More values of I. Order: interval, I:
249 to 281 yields 279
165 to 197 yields 195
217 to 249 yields 247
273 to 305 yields 303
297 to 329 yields 327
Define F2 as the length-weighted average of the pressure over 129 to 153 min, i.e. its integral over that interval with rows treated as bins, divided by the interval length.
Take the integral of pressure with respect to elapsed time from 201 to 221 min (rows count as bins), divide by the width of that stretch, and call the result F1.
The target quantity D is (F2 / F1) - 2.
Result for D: -0.90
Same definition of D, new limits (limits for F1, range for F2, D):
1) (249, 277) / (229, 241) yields -0.98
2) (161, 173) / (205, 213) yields -1.12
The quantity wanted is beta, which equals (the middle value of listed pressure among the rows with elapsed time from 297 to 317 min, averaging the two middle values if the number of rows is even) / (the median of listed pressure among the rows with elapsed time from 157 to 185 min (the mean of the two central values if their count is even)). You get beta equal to 0.76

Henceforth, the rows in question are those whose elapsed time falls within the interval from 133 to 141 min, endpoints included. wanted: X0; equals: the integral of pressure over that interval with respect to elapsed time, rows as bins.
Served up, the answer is 18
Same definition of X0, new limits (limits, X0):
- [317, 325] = 14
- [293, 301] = 15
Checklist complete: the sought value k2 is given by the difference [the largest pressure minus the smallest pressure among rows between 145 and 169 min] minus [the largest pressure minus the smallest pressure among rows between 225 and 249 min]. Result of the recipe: -0.07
